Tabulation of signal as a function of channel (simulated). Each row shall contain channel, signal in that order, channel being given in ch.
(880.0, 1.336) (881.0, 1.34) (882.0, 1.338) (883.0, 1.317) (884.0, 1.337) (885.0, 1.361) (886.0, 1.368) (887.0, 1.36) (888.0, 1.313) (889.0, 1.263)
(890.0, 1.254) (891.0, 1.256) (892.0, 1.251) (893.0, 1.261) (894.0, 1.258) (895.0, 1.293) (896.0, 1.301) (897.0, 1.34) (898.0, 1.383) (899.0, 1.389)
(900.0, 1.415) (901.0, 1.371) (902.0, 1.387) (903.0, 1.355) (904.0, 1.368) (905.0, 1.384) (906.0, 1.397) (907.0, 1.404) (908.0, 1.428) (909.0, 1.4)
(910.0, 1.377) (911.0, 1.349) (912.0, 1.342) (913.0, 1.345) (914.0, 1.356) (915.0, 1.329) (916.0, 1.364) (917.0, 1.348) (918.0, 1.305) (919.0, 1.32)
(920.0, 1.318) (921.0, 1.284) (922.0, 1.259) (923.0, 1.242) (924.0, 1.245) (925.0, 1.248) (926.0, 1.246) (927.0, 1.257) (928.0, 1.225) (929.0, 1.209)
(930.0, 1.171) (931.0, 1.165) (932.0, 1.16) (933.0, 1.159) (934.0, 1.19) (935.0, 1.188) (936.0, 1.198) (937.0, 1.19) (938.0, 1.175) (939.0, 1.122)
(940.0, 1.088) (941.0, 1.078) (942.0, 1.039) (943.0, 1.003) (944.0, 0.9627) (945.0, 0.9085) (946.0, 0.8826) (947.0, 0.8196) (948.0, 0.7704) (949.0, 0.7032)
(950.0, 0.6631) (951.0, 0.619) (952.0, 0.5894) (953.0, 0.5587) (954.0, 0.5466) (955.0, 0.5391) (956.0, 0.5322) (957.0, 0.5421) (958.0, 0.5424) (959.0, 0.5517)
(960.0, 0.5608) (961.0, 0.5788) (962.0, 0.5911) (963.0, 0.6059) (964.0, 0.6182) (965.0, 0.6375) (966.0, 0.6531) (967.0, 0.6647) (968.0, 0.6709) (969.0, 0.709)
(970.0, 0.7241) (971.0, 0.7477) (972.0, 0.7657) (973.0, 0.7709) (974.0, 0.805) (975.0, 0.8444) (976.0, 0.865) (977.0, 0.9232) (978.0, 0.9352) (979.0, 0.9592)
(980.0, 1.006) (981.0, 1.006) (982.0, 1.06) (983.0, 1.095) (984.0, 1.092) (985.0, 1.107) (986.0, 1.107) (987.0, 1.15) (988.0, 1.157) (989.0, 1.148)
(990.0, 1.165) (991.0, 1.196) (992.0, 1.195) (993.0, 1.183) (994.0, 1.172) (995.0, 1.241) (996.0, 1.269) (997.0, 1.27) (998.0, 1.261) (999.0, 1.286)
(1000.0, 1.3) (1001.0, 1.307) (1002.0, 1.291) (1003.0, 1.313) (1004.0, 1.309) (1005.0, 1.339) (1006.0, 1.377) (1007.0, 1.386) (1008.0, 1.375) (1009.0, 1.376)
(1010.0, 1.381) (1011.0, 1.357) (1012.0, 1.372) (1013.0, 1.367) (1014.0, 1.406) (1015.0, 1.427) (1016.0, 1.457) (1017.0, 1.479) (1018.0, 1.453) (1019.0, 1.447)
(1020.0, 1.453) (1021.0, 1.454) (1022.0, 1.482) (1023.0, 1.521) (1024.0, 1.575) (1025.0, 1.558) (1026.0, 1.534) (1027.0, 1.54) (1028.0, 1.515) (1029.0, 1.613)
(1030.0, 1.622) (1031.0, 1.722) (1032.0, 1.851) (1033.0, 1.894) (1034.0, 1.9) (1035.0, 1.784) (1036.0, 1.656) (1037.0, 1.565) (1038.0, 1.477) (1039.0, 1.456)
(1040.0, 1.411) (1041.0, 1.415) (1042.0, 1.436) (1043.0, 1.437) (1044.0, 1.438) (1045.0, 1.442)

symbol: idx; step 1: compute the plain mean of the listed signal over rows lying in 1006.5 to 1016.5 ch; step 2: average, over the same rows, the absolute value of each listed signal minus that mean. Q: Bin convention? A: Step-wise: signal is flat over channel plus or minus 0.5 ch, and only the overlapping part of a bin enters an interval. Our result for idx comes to 0.024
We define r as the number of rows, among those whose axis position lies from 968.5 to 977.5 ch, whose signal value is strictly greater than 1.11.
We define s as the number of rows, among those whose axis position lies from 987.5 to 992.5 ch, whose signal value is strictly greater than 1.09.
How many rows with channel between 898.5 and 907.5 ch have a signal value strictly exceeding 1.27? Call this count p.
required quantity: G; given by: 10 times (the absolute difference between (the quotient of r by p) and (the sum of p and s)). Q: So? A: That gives 140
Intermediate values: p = 9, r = 0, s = 5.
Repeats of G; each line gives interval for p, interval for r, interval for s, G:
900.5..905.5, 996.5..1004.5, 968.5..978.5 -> 34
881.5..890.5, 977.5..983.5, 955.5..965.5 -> 70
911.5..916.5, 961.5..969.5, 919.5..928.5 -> 140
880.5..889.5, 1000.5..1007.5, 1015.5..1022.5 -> 141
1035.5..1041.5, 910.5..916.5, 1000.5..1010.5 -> 150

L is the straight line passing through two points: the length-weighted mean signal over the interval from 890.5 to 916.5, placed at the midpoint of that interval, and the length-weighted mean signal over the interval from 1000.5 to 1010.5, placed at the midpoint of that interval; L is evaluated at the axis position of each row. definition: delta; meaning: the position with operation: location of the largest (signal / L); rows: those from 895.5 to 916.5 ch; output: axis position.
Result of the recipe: 908.0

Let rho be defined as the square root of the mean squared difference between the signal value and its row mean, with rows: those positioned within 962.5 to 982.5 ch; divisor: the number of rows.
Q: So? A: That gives 0.14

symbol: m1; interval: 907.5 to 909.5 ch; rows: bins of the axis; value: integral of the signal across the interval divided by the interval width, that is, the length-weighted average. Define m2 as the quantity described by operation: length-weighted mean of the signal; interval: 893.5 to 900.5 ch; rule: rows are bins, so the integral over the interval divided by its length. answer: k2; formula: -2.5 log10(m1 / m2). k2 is -0.06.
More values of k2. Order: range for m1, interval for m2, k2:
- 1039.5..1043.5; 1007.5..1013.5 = -0.04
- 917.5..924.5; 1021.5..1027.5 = 0.20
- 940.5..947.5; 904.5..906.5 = 0.41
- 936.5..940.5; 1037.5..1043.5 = 0.25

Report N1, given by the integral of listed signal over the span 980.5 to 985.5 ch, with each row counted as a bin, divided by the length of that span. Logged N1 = 1.07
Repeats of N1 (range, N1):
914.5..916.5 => 1.35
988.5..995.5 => 1.19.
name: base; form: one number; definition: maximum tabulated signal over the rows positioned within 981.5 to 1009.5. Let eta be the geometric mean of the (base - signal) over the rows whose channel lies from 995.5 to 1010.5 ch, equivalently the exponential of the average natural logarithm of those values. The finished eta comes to 0.0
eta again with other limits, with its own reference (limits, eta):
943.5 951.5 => 0.6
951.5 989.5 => 0.6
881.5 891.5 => 0.1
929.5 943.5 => 0.2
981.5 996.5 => 0.2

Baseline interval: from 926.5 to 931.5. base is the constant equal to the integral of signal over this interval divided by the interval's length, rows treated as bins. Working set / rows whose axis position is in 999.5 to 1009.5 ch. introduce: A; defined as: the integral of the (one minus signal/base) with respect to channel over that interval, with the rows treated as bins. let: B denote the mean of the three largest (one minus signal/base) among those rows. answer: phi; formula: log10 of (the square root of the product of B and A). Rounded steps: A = -1.1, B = -0.08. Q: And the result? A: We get -0.53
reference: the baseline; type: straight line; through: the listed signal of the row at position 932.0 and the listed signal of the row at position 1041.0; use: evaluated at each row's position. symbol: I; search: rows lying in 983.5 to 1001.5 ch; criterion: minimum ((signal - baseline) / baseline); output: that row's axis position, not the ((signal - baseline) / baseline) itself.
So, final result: 984.0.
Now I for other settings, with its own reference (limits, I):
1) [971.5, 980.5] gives 972.0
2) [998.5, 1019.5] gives 1002.0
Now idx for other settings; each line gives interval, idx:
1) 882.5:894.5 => 0.043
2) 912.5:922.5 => 0.026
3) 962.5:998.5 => 0.196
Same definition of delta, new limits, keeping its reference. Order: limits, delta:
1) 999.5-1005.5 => 1005.0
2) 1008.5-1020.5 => 1017.0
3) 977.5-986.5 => 986.0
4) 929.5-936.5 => 936.0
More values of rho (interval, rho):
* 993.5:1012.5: 0.06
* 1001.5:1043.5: 0.15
